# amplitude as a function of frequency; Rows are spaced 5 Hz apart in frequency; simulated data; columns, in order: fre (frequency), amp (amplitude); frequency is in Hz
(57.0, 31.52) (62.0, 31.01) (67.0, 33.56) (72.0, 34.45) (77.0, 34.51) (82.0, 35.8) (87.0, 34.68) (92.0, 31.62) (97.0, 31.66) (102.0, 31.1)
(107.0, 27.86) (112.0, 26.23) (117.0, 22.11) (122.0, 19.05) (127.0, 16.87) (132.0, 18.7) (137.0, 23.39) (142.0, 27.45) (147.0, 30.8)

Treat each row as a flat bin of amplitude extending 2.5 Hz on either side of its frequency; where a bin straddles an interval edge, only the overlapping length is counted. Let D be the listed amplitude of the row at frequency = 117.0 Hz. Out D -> 22.11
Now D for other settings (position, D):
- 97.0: 31.66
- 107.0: 27.86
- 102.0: 31.1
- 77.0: 34.51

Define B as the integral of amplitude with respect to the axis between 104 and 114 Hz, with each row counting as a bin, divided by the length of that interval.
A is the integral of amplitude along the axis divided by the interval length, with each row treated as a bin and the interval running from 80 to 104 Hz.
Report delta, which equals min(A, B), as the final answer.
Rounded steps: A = 33.0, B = 27.3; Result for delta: 27.3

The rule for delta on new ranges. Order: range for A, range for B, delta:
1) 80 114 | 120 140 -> 19.7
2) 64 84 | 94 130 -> 25.0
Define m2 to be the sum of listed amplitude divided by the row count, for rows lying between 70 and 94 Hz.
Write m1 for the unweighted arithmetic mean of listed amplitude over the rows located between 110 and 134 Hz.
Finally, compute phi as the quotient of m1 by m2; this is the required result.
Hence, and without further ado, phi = 0.6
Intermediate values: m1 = 20.6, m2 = 34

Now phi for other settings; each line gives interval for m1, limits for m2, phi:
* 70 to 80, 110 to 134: 1.7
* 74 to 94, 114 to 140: 1.7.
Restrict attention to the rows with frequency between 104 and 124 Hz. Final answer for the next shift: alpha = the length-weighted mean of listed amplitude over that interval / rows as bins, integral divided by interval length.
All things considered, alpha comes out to 24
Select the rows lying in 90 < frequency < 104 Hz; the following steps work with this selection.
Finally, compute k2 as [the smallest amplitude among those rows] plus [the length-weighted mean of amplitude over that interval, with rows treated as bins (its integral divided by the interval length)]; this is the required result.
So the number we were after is 63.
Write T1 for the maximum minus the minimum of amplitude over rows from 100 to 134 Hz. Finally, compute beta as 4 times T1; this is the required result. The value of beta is 57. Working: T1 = 14.2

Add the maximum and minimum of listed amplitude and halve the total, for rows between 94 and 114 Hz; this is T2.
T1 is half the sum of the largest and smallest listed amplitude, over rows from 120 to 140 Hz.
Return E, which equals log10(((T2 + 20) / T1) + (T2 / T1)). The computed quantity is 0.6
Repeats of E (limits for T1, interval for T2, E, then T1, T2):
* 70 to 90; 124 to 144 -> 0.3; 35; 22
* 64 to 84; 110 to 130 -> 0.3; 35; 22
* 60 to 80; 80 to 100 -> 0.4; 33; 34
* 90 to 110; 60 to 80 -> 0.5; 30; 33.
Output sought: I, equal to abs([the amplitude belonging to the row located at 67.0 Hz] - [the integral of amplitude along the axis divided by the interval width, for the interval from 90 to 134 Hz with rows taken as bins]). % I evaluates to 9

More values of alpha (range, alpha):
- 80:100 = 33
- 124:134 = 18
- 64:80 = 34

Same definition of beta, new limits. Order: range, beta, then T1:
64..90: 9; 2.2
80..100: 17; 4.2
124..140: 26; 6.5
